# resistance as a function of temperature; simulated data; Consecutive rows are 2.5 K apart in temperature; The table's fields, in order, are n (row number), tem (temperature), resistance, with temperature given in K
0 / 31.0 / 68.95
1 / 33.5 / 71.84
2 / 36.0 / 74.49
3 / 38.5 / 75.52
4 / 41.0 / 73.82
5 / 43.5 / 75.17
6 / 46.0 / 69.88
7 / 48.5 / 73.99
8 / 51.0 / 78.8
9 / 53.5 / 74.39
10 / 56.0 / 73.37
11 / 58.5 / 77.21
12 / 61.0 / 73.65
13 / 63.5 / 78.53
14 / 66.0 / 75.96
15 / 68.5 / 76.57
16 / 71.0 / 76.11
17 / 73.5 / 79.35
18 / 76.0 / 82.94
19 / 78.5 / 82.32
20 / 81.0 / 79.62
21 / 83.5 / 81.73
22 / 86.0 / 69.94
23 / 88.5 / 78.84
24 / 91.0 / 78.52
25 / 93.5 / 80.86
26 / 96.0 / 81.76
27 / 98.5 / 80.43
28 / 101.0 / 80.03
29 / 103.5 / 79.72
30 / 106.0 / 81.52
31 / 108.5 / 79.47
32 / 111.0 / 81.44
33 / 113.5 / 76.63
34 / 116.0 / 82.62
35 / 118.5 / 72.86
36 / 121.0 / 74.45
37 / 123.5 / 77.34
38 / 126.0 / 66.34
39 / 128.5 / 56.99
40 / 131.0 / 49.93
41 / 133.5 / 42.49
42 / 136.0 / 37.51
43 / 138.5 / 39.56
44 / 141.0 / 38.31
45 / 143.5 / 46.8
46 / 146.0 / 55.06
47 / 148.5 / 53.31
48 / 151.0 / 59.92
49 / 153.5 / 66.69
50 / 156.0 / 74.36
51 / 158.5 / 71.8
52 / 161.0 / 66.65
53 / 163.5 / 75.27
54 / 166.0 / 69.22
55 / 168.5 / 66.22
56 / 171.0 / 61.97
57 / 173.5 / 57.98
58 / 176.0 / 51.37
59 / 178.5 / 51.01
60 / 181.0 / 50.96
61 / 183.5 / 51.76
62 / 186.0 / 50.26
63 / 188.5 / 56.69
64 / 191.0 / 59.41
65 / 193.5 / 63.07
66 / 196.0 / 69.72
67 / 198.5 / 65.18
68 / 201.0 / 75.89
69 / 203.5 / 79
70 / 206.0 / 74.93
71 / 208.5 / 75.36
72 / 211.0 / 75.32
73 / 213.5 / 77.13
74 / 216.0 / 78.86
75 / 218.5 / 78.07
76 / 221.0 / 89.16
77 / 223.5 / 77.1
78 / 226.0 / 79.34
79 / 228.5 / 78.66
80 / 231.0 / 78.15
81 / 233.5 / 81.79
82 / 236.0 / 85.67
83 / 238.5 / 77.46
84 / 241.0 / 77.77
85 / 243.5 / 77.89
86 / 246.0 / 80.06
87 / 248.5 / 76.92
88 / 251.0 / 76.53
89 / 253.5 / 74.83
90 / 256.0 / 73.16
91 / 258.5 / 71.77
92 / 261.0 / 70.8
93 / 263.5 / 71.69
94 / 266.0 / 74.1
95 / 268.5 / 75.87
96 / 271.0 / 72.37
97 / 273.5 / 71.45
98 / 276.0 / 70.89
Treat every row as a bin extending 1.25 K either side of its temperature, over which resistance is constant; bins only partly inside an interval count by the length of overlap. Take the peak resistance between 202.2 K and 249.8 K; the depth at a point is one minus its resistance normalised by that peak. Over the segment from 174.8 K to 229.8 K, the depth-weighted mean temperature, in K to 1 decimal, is 193.9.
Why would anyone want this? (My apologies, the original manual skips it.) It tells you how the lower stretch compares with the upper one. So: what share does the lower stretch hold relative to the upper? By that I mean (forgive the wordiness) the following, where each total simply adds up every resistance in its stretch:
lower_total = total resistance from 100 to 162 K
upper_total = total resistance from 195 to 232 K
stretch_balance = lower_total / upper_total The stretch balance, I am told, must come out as 1.4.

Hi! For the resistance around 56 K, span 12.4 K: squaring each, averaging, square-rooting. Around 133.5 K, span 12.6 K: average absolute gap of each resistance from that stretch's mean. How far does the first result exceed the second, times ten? 690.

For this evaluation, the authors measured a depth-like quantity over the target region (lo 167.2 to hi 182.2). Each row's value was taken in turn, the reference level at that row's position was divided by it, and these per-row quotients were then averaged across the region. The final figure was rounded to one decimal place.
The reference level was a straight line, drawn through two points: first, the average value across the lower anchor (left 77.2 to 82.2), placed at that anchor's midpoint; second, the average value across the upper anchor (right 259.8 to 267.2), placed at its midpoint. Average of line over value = 1.4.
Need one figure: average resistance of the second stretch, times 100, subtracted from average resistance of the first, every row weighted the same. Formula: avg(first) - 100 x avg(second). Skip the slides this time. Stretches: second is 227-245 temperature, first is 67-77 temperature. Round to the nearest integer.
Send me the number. -7884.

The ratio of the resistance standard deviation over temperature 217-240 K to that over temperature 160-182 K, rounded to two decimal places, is 0.47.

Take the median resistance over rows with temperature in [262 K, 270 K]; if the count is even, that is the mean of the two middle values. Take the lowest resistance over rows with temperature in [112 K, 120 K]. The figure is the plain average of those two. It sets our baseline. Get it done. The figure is 73.5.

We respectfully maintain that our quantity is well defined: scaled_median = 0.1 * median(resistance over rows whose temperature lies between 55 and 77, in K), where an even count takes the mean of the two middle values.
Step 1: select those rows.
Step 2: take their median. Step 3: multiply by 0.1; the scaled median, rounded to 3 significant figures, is 7.66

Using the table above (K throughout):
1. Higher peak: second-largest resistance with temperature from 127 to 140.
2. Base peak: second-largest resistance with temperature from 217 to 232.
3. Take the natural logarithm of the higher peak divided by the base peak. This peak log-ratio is -0.46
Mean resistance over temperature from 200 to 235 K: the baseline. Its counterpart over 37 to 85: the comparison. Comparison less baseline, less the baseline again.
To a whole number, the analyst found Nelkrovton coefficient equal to -80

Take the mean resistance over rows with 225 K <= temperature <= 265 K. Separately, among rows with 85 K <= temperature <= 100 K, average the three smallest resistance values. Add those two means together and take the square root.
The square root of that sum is 12.4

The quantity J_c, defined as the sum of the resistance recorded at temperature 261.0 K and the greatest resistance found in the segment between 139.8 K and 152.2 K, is 131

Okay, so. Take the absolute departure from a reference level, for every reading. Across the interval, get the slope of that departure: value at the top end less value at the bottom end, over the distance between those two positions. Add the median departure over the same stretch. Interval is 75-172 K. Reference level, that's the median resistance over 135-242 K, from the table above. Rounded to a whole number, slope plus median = 10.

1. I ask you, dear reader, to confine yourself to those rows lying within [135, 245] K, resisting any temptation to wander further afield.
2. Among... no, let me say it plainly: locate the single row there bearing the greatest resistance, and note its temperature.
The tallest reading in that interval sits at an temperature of 221.0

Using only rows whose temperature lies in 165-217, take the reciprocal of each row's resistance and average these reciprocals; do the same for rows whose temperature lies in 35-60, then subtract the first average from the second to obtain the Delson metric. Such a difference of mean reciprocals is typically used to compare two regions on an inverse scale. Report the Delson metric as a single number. -0.0024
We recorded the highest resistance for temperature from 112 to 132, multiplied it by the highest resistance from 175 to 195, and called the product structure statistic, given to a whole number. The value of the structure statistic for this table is 5211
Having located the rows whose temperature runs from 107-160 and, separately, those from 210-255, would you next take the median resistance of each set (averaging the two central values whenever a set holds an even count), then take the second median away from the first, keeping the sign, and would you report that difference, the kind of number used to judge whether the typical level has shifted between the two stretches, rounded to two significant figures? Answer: -12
